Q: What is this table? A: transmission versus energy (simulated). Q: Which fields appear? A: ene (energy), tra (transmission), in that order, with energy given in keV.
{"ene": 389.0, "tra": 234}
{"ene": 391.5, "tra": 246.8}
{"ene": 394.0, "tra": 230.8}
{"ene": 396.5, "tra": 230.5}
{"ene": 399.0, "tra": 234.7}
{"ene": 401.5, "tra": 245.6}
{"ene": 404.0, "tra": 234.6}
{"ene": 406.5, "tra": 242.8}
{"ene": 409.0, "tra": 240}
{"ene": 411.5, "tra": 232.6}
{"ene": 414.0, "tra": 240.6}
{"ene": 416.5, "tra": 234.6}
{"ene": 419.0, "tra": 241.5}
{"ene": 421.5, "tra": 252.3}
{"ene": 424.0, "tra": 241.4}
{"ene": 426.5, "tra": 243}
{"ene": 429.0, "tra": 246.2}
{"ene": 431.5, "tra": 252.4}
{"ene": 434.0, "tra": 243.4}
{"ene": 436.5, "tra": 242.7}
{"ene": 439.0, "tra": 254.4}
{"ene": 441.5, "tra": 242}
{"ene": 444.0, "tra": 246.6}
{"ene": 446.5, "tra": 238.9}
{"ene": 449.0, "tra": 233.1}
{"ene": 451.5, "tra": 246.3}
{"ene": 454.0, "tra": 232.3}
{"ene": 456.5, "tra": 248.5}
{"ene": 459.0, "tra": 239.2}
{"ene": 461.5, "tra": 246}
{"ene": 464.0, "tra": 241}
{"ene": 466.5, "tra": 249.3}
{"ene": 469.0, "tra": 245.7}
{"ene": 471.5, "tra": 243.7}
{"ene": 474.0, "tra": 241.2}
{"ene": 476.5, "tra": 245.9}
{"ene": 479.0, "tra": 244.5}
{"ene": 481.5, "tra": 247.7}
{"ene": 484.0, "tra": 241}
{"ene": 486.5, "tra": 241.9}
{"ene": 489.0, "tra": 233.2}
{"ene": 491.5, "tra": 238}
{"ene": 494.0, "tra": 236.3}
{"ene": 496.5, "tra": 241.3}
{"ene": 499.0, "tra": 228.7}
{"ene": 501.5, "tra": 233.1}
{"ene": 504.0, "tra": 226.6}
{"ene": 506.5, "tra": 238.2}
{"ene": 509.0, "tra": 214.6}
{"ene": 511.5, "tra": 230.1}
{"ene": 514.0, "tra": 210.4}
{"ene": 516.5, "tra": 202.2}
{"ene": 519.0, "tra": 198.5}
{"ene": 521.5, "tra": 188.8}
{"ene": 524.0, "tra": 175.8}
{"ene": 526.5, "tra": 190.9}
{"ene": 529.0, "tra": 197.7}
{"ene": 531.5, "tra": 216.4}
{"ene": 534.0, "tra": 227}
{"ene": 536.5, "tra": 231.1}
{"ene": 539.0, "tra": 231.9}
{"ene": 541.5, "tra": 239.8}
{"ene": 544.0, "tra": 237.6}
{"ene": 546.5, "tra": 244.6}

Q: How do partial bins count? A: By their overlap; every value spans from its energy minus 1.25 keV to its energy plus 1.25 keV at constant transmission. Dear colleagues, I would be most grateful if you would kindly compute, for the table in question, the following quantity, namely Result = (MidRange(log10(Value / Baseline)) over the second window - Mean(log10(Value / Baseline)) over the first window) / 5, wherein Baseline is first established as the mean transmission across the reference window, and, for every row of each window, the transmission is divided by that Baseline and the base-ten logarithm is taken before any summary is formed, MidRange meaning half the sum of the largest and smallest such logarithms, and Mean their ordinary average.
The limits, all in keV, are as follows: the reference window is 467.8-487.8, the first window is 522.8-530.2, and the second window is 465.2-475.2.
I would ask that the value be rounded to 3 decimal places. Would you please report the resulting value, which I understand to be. 0.023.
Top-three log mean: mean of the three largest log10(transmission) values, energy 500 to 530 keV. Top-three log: 2.37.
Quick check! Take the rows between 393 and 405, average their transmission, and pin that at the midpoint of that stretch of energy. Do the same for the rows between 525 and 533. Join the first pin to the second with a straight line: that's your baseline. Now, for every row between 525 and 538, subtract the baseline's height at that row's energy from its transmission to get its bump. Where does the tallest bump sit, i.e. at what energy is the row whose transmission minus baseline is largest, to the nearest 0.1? 536.5 keV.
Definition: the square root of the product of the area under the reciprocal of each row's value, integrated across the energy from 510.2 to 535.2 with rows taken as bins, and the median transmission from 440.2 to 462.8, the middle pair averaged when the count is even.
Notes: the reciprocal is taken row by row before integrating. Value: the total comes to 5.47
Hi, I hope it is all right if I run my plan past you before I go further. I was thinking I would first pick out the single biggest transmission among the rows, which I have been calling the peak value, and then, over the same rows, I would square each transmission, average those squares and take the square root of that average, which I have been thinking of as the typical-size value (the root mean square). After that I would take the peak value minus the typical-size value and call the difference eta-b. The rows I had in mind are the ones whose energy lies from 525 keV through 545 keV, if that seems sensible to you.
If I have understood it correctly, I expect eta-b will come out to 18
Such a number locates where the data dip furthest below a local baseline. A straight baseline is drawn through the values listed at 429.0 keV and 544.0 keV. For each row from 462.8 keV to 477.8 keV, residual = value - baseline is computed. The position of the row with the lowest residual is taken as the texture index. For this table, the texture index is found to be 464.0 keV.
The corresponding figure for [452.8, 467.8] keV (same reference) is 454.0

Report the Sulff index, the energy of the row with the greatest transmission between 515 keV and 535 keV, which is 534.0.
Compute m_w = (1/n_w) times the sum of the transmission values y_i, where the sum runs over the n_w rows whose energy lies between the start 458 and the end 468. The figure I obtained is 244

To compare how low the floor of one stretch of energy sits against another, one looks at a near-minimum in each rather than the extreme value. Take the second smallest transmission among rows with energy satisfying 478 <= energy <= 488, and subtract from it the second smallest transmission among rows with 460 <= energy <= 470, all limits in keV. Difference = -4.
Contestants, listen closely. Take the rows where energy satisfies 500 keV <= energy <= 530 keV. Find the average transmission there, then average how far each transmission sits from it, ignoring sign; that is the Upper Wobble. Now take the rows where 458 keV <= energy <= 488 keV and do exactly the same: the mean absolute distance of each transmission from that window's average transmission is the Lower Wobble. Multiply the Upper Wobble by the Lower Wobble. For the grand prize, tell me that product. 43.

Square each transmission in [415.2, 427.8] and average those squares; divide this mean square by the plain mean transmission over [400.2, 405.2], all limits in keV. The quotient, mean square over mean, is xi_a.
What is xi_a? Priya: 245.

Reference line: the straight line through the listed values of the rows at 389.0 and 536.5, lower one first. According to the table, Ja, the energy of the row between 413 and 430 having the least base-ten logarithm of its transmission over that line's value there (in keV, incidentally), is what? 416.5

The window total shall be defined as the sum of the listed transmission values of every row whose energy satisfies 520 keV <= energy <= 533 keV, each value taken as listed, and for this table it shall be 970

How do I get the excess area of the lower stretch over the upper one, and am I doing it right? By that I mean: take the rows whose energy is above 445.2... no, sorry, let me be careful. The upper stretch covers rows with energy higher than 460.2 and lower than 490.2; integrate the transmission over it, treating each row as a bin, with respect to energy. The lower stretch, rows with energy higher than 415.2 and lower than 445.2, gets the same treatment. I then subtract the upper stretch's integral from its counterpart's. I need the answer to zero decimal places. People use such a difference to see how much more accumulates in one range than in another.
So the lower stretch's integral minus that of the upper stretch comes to 48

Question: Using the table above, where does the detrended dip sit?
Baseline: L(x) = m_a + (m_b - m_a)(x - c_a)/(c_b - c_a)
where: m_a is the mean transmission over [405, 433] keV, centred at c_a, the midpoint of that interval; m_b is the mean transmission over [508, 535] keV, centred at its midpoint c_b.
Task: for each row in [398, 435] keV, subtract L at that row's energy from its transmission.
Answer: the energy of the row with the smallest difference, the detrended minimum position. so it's 399.0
